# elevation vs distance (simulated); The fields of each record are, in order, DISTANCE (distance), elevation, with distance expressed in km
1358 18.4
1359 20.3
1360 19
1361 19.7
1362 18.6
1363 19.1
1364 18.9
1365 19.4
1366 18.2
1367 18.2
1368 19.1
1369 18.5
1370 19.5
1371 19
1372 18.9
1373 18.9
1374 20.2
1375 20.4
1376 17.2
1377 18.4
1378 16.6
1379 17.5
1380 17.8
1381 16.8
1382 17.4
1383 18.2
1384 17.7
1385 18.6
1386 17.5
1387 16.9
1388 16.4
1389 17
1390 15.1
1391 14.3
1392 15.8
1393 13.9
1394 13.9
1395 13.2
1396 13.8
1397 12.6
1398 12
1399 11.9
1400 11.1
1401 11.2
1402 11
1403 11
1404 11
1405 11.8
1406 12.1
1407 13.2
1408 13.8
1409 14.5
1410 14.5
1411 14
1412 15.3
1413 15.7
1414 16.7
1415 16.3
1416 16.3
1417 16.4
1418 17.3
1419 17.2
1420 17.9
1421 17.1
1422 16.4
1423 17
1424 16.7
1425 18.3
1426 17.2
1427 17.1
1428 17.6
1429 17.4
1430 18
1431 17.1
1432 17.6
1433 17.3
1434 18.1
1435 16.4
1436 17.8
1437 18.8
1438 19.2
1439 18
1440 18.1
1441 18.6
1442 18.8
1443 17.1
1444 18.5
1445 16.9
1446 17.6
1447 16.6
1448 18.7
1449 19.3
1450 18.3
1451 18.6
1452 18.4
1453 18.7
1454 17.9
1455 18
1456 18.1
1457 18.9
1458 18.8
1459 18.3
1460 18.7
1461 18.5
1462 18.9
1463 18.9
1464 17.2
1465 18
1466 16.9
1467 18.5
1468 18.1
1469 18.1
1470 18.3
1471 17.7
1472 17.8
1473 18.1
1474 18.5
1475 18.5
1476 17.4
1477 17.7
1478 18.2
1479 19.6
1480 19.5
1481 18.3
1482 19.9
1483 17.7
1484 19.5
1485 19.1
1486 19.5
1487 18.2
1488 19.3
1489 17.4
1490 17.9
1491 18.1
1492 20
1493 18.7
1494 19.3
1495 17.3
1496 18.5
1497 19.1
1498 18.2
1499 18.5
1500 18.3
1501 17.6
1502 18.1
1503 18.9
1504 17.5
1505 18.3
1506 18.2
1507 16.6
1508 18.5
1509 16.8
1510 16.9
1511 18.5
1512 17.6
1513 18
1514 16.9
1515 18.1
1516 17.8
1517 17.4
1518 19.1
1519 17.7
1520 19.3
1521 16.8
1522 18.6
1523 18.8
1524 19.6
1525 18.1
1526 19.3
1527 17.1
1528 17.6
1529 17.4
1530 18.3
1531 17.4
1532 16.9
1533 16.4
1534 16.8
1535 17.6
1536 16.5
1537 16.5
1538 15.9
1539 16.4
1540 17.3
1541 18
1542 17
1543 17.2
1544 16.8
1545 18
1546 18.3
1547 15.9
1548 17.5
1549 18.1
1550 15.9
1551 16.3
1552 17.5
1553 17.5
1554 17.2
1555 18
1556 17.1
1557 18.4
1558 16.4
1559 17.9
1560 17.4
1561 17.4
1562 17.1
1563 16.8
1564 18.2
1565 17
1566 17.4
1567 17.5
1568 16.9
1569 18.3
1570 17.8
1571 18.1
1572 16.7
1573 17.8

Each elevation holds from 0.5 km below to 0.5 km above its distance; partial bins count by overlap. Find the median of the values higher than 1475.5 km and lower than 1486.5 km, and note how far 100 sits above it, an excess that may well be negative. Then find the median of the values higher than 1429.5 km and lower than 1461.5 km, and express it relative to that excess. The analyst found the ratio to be 0.225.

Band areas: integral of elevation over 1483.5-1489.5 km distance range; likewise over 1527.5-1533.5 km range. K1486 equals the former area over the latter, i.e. 1.09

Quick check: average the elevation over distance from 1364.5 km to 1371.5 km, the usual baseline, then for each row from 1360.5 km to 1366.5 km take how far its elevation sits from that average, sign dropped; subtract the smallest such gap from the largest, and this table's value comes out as 0.80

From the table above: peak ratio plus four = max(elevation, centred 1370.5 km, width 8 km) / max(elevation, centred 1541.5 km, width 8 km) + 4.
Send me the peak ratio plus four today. 5.12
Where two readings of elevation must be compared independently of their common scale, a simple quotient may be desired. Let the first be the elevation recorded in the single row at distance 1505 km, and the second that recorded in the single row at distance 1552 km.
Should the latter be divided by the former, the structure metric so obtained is 0.96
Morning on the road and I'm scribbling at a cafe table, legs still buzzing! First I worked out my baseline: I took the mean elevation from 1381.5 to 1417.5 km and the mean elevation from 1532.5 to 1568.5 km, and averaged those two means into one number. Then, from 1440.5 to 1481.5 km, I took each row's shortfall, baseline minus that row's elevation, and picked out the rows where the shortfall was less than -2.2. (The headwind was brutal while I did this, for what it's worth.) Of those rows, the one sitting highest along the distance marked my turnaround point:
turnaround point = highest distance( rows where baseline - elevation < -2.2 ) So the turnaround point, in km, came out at 1481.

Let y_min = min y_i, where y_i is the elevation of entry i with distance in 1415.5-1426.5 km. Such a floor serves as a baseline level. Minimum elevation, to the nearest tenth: 16.3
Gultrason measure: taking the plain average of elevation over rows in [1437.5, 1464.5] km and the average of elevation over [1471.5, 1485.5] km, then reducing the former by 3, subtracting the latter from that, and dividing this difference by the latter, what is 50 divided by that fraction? -283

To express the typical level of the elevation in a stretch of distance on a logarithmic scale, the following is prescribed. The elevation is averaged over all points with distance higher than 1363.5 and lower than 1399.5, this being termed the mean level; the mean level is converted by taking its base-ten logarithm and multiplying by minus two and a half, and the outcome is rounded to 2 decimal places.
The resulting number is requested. -3.07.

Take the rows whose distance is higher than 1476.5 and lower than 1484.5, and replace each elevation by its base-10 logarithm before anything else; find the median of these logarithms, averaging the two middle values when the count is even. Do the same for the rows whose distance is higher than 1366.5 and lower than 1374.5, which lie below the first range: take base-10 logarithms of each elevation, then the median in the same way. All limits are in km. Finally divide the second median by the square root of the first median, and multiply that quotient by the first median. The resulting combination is 1.44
